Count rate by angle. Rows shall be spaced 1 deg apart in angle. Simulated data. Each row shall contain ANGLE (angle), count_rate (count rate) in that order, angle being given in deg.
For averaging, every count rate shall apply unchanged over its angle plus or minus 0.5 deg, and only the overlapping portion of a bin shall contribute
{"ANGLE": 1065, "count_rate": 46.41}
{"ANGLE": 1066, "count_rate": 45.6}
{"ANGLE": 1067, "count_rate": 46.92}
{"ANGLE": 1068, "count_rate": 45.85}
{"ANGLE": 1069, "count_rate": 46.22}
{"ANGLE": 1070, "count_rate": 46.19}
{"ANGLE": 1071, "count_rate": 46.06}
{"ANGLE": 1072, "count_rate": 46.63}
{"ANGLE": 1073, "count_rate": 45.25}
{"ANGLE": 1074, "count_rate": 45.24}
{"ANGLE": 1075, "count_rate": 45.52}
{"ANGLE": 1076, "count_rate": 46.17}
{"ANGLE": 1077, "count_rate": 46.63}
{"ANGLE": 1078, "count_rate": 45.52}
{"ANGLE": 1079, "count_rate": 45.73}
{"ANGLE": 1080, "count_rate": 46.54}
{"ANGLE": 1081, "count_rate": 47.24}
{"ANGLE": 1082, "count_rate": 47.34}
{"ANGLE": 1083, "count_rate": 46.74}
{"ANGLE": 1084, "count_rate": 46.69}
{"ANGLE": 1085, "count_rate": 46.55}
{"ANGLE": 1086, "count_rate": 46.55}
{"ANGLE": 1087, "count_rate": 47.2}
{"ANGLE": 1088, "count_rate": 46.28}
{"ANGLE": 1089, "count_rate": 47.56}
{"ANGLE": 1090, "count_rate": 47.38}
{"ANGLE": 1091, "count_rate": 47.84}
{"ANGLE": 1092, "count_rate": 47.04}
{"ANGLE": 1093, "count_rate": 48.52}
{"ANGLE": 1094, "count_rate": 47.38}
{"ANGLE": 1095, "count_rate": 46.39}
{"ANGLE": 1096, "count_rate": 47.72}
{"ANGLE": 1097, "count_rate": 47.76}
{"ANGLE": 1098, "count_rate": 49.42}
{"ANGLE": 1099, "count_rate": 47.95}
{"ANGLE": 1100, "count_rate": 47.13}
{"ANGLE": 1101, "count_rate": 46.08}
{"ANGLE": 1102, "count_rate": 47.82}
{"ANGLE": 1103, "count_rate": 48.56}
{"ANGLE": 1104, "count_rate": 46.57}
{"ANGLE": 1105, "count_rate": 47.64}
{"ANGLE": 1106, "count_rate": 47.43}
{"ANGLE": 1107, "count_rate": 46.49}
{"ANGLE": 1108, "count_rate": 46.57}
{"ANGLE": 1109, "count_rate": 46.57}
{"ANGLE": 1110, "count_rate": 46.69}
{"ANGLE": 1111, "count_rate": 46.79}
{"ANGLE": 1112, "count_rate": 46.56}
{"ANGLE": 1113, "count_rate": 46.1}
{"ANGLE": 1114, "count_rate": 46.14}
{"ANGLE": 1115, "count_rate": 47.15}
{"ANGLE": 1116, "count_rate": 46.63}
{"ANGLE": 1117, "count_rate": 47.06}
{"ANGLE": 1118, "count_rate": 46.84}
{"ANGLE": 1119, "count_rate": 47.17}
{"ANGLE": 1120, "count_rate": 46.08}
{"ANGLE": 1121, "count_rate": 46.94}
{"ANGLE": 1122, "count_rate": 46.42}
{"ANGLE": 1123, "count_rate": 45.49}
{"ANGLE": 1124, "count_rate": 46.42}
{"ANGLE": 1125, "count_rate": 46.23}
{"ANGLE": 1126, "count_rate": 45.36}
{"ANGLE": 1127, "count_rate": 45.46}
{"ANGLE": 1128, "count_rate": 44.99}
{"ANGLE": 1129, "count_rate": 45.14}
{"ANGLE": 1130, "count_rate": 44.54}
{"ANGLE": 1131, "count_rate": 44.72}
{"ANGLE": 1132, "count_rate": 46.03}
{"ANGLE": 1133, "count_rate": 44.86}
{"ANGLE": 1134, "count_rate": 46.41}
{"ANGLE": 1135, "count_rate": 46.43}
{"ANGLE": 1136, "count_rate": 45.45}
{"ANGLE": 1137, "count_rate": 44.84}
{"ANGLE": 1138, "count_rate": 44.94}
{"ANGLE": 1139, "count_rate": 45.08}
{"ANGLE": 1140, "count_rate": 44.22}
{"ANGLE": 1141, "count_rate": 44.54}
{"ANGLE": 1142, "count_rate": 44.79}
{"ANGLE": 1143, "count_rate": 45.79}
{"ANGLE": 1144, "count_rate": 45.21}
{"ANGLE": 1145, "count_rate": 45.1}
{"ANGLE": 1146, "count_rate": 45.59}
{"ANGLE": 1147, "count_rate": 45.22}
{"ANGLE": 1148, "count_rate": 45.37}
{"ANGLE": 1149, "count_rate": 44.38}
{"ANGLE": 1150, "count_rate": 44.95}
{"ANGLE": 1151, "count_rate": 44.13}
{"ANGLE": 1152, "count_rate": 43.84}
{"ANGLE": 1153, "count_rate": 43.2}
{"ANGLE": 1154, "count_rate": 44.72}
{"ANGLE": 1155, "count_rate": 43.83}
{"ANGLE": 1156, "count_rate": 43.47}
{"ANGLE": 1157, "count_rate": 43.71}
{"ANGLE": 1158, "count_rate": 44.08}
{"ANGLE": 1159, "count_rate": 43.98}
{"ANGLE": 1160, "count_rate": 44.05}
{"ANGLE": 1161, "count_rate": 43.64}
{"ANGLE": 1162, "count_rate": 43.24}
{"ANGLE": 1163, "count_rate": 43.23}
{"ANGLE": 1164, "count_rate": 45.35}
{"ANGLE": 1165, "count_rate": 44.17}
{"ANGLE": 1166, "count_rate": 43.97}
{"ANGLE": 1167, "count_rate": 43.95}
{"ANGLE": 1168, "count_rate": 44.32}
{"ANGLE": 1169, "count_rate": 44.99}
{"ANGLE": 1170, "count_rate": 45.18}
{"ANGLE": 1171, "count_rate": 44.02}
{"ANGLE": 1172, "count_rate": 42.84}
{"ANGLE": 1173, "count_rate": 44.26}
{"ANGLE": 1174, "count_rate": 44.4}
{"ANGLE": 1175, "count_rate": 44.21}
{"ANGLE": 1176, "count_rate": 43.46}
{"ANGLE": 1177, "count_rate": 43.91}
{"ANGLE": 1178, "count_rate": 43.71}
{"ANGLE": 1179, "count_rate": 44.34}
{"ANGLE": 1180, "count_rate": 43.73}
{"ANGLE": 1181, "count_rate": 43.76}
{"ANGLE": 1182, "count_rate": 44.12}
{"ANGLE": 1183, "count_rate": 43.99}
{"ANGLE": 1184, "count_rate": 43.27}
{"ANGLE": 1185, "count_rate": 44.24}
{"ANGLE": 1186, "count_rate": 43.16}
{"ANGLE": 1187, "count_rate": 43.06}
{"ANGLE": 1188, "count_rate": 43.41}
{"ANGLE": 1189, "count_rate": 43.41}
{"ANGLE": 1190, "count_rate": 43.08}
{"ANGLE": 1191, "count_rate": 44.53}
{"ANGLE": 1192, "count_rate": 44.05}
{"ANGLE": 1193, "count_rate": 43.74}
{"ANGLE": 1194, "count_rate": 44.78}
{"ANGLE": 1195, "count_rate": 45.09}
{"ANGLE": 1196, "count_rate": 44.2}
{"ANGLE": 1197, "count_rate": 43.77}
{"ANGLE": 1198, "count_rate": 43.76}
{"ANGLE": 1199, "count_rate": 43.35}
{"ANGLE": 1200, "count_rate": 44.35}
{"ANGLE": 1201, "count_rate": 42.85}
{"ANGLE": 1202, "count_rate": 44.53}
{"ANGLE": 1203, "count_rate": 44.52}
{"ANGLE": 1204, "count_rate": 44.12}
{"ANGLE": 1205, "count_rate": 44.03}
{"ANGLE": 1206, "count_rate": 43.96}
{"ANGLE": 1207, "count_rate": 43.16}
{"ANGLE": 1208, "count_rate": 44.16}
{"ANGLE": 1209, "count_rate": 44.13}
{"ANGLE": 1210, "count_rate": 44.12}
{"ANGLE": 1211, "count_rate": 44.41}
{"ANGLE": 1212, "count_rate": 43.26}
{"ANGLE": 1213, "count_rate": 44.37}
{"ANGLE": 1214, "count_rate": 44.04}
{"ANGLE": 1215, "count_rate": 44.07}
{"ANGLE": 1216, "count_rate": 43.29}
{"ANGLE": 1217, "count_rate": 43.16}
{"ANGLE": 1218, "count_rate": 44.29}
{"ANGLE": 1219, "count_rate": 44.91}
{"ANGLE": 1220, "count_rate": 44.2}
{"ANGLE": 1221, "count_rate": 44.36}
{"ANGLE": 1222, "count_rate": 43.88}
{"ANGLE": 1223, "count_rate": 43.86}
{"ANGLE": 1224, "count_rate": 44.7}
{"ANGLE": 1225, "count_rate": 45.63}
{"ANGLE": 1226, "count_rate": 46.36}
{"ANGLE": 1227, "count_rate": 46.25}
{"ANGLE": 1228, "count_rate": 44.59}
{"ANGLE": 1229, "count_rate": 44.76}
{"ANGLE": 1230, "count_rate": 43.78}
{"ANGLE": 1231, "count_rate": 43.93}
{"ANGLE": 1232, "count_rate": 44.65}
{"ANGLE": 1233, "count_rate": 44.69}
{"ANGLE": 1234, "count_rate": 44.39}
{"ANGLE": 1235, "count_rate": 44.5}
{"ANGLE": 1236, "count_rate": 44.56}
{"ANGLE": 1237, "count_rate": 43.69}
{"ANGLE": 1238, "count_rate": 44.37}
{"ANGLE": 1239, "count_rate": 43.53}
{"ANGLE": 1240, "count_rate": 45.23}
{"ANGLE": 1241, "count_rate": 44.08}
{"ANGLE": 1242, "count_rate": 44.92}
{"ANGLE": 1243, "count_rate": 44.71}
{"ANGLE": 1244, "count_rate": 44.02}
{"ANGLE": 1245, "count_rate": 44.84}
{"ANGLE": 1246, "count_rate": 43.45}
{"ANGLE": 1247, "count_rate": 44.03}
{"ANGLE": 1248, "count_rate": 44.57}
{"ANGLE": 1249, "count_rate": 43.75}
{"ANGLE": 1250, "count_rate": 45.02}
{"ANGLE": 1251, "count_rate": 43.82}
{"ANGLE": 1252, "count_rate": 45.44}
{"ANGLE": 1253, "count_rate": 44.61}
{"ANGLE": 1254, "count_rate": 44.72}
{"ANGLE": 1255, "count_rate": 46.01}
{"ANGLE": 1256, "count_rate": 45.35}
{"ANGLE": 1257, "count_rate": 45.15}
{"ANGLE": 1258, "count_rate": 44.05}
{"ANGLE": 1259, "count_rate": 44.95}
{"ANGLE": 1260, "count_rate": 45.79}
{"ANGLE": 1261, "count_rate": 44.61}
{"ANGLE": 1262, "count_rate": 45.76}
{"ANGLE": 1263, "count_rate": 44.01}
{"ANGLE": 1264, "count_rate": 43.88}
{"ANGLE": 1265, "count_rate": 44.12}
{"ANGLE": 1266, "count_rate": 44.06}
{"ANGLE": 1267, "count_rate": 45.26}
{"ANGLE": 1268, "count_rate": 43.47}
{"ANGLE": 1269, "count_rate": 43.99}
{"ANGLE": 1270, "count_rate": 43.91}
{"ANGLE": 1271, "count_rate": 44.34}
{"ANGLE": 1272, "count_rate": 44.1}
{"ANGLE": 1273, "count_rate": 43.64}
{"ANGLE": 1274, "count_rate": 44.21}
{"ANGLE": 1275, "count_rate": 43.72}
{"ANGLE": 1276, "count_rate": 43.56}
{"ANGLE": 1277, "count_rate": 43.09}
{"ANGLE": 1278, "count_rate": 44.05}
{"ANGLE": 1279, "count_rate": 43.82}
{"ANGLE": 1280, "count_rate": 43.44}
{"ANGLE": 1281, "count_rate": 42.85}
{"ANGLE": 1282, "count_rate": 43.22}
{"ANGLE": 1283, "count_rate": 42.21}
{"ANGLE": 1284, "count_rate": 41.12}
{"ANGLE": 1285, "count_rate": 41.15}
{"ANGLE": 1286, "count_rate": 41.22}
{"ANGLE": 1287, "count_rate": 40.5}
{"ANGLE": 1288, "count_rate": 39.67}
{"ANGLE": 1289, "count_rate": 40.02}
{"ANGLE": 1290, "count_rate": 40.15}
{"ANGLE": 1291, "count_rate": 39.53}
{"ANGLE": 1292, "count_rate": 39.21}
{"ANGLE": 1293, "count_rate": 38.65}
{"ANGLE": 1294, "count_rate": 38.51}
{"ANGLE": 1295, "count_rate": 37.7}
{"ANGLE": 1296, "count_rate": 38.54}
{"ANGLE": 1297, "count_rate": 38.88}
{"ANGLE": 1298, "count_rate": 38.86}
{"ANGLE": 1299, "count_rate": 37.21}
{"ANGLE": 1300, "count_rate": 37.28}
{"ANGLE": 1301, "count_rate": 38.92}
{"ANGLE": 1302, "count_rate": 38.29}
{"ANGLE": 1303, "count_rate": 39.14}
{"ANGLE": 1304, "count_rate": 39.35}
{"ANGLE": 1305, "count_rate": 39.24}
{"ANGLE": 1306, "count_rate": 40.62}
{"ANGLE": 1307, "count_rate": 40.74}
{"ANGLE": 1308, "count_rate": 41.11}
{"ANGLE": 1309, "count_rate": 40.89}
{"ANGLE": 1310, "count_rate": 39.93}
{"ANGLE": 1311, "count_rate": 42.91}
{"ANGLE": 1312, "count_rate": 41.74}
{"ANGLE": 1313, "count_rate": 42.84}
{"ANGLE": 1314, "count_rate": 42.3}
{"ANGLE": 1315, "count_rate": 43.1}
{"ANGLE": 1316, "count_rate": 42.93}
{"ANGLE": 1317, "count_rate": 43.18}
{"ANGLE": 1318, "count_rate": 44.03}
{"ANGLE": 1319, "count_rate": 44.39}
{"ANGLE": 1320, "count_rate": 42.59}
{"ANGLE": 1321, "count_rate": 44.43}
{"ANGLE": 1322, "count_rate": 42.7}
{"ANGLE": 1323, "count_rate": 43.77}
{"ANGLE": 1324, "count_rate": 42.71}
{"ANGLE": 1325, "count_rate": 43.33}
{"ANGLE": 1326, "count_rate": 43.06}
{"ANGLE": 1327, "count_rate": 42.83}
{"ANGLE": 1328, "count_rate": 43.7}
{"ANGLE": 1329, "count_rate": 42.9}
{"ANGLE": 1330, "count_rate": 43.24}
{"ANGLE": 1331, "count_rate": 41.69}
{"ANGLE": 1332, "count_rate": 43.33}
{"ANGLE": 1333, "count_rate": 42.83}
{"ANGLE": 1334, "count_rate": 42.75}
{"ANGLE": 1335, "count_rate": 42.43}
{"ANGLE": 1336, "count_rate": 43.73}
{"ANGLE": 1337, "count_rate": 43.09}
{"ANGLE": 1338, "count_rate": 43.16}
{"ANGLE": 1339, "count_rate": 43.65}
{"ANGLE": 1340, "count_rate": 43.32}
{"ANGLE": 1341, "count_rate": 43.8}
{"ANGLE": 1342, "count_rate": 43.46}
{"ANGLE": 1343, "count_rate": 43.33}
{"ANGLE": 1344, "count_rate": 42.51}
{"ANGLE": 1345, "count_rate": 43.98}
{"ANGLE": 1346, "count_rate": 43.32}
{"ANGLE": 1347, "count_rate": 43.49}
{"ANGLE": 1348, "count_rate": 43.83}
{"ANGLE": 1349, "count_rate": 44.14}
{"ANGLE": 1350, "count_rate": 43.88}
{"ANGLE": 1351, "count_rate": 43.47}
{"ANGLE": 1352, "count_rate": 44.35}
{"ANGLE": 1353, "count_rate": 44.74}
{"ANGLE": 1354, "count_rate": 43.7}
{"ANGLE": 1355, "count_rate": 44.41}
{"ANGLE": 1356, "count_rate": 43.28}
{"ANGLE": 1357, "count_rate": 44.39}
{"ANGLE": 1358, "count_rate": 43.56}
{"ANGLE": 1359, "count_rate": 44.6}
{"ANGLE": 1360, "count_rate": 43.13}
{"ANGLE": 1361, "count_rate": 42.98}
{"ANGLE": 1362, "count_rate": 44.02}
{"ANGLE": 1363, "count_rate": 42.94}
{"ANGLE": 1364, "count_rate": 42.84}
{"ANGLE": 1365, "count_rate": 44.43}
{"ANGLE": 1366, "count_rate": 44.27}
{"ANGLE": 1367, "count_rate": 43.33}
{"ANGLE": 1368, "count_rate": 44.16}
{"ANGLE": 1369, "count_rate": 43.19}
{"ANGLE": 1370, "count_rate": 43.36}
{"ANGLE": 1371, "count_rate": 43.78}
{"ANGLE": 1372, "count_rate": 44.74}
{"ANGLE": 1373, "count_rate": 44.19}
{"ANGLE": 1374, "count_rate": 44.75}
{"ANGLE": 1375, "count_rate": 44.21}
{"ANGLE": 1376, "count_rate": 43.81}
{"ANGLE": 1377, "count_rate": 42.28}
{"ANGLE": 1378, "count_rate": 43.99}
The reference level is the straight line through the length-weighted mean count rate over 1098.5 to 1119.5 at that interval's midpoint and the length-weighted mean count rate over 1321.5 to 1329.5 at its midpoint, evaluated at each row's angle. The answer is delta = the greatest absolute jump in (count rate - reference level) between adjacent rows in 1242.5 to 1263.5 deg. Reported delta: 1.7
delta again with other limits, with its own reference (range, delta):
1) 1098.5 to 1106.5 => 2.0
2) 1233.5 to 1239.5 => 0.9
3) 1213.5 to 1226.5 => 1.1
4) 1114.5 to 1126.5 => 1.1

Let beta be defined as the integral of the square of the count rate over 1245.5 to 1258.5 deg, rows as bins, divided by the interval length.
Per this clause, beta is 1991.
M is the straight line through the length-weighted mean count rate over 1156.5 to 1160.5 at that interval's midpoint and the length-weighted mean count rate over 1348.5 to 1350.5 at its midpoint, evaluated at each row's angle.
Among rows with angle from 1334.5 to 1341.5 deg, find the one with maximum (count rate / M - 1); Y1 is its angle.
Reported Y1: 1341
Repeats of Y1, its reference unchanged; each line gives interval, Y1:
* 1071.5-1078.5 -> 1072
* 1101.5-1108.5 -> 1103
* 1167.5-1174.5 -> 1170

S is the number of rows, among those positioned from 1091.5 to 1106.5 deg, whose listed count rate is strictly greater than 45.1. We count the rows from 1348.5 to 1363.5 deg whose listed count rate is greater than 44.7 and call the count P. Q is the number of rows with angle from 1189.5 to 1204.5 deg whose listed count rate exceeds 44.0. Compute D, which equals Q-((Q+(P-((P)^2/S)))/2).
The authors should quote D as 4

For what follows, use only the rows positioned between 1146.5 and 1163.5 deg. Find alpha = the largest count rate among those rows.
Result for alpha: 45.37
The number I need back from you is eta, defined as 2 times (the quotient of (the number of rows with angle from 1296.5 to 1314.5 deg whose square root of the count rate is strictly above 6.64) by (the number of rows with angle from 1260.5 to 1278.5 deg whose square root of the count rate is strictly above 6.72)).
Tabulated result 0.0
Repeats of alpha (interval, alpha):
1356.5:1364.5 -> 44.6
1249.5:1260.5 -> 46.01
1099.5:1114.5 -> 48.56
